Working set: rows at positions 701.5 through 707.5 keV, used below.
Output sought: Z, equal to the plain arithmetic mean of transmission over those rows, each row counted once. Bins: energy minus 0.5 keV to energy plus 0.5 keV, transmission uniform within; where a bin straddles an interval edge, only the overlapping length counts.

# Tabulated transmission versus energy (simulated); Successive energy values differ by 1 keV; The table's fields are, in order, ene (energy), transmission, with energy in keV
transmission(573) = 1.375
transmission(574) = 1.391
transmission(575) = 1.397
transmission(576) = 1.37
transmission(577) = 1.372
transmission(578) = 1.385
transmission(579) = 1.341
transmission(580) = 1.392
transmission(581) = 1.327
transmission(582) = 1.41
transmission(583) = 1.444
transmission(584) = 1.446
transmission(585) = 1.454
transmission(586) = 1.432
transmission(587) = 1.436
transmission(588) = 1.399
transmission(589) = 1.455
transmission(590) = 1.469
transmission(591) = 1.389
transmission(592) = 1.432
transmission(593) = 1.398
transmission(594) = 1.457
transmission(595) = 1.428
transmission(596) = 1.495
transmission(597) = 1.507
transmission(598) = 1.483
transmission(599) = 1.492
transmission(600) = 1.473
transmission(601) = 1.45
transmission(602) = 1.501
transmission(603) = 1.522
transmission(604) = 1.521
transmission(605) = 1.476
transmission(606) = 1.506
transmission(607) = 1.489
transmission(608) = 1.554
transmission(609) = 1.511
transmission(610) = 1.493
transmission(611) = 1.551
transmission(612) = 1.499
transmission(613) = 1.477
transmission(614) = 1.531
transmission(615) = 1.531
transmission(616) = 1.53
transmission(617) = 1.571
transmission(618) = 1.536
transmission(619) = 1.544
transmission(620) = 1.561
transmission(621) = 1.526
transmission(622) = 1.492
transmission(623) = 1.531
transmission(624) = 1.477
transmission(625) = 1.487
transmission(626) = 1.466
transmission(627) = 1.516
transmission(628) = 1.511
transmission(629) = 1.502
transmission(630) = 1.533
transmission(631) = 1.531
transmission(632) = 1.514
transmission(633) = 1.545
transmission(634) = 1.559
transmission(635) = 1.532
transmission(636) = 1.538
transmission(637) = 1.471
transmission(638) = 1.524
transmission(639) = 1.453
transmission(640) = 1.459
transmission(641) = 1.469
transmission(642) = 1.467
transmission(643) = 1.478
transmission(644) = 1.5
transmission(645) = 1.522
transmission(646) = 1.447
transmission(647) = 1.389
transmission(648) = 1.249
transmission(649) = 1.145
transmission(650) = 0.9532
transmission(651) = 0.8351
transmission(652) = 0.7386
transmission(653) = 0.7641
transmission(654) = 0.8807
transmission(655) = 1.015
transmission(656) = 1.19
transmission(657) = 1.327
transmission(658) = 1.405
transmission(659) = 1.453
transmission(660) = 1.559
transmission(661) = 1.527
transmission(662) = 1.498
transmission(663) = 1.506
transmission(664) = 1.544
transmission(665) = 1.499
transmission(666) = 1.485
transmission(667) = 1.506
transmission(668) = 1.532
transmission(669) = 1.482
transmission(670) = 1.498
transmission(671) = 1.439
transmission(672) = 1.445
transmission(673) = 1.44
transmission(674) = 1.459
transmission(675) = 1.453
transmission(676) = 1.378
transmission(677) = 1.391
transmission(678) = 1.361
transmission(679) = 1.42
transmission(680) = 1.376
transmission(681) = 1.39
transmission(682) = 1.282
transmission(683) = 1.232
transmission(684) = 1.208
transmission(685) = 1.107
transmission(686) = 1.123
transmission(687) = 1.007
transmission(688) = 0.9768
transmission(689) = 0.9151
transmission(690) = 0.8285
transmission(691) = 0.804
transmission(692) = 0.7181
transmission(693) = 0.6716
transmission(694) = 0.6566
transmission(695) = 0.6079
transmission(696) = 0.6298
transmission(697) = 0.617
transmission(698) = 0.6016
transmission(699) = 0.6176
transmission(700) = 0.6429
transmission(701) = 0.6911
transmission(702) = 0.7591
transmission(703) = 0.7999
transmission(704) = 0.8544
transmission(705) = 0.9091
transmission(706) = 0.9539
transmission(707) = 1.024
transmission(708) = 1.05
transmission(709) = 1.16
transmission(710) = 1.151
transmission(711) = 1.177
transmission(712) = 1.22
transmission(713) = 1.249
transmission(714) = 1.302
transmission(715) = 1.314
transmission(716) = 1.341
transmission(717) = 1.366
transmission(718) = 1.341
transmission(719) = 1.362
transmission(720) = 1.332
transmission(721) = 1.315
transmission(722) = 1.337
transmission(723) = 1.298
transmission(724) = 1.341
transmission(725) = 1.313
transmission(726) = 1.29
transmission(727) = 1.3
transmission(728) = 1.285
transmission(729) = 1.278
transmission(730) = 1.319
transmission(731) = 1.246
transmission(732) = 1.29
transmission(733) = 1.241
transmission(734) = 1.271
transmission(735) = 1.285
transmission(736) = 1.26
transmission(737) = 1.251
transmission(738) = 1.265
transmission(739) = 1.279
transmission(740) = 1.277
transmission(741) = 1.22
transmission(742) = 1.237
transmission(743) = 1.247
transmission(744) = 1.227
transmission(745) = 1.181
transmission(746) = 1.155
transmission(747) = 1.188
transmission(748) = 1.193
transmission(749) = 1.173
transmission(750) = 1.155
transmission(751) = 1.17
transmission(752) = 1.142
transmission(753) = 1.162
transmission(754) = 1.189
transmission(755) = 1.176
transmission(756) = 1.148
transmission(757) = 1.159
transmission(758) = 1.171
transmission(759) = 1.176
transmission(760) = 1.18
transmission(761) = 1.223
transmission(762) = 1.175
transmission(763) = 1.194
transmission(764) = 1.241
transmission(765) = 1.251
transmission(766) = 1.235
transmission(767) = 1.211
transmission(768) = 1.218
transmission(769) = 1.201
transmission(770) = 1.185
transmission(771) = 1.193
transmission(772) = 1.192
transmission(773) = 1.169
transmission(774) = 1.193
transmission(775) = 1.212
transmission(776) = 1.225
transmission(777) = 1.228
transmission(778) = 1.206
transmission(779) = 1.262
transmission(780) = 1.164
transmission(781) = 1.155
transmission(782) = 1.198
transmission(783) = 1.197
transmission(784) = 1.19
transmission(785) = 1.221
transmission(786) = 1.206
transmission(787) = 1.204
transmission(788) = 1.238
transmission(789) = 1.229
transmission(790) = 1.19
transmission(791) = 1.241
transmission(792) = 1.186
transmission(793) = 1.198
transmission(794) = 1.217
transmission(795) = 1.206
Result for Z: 0.88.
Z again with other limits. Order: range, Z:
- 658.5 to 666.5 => 1.51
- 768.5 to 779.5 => 1.21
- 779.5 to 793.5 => 1.20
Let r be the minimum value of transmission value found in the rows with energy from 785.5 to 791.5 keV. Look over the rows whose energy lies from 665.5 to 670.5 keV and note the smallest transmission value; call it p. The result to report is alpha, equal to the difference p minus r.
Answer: 0.29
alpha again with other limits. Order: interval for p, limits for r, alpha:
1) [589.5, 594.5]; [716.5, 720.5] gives 0.06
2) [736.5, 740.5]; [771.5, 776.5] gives 0.08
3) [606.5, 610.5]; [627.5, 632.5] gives -0.01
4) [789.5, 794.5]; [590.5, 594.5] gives -0.20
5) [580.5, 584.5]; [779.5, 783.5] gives 0.17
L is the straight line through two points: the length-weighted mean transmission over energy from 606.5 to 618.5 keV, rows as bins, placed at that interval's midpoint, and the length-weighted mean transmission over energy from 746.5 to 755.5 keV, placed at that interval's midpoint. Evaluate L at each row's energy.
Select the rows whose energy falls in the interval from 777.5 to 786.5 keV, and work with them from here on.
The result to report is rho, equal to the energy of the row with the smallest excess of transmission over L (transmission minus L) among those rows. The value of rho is 781 keV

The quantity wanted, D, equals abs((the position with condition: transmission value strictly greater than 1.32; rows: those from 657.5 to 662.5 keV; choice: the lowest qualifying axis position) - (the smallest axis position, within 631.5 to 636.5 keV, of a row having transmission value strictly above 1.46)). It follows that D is 26 keV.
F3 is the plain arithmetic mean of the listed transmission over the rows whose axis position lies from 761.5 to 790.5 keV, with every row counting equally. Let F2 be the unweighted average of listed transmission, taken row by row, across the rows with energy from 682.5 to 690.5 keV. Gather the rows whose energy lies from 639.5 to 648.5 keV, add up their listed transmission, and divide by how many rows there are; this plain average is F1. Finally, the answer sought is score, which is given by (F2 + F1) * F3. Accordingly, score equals 3.0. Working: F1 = 1.44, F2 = 1.05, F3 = 1.21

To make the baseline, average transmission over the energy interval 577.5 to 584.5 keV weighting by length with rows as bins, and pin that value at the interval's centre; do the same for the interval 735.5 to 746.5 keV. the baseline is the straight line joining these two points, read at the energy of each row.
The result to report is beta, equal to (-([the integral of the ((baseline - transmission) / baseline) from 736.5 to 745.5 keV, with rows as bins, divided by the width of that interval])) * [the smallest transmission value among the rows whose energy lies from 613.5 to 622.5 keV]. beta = 0.01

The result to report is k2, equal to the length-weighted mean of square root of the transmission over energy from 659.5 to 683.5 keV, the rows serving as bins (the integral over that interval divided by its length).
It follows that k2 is 1.20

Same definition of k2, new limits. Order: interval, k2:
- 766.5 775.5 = 1.09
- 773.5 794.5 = 1.10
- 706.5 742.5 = 1.12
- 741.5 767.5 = 1.09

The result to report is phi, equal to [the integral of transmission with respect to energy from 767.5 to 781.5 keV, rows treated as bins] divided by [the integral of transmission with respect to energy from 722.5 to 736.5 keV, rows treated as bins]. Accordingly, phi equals 0.93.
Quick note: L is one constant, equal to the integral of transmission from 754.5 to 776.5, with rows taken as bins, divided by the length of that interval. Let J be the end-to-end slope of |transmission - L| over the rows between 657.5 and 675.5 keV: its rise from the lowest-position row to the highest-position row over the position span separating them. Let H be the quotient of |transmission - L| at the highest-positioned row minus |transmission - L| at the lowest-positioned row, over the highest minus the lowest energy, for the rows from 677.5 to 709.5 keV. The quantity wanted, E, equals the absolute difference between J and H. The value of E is 0.007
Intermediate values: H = -0.004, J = 0.003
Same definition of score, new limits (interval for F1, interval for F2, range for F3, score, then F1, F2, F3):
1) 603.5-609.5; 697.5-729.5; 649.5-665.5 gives 3.2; 1.51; 1.12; 1.23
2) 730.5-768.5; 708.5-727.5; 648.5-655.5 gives 2.3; 1.21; 1.29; 0.90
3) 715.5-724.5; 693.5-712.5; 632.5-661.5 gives 2.9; 1.34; 0.85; 1.32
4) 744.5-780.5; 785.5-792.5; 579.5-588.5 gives 3.4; 1.19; 1.21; 1.42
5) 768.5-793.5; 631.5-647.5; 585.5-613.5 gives 4.0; 1.20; 1.49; 1.47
